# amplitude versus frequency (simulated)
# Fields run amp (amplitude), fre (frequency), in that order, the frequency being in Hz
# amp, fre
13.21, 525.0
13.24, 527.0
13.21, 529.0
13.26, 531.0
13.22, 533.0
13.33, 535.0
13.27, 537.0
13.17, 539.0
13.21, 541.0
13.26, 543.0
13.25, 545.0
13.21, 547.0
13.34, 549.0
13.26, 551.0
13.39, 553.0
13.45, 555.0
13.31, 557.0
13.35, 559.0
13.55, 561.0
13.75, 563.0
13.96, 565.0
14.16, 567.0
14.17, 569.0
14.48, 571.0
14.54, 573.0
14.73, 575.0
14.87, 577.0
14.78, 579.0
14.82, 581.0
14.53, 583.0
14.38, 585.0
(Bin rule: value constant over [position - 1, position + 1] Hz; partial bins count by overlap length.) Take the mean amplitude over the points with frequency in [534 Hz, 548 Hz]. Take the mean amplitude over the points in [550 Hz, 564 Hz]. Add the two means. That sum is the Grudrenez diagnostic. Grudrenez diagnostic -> 26.7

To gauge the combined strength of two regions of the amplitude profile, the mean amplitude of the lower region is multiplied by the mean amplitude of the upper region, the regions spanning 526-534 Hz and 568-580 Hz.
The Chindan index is 193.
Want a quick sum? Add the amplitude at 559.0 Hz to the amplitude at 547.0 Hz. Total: 26.6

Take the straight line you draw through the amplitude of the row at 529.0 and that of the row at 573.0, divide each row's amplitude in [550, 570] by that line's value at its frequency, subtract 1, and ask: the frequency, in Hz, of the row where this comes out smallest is 559.0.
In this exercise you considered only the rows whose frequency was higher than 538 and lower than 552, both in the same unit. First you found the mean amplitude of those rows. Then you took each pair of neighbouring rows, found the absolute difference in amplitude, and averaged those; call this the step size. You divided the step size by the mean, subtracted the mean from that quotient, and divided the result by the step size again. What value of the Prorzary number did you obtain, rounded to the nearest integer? -227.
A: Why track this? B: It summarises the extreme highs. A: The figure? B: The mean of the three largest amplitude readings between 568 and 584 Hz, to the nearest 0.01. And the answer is 14.82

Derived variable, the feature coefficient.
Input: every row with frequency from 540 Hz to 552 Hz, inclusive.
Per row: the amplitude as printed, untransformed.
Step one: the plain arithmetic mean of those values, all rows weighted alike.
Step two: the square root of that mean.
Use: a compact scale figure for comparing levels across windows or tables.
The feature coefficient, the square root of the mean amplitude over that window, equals 3.641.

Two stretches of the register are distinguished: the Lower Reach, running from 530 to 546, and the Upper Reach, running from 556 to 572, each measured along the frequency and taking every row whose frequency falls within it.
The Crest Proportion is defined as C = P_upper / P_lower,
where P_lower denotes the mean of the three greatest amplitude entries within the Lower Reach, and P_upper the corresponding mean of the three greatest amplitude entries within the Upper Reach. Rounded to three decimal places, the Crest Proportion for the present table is 1.074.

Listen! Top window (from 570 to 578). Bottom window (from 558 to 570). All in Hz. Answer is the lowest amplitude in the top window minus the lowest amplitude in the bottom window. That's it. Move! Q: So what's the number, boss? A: 1.1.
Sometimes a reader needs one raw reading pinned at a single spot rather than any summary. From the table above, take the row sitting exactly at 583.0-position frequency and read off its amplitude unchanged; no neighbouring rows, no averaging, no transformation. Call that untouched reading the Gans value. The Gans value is 14.53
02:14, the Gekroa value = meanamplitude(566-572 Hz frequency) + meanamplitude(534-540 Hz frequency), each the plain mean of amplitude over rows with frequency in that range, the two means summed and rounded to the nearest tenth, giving 27.5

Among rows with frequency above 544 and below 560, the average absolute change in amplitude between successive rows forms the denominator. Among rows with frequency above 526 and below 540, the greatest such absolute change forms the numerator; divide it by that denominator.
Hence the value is 1.24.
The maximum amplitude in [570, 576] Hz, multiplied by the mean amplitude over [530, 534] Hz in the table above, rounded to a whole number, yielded 195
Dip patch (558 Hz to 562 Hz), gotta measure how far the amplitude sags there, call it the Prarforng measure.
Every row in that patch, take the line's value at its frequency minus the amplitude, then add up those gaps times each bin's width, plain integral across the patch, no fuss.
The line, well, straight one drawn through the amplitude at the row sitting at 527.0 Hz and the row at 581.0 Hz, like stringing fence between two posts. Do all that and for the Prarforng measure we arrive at 3.0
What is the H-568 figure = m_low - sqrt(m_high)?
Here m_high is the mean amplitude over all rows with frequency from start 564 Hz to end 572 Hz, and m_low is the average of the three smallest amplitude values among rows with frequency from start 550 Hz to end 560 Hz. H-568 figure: 9.54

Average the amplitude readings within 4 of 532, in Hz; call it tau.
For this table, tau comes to 13.3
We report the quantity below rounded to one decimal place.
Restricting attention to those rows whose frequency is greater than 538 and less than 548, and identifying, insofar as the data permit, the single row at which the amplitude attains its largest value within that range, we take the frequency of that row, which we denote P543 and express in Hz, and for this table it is 543.0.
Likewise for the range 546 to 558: 555.0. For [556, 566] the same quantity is 565.0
